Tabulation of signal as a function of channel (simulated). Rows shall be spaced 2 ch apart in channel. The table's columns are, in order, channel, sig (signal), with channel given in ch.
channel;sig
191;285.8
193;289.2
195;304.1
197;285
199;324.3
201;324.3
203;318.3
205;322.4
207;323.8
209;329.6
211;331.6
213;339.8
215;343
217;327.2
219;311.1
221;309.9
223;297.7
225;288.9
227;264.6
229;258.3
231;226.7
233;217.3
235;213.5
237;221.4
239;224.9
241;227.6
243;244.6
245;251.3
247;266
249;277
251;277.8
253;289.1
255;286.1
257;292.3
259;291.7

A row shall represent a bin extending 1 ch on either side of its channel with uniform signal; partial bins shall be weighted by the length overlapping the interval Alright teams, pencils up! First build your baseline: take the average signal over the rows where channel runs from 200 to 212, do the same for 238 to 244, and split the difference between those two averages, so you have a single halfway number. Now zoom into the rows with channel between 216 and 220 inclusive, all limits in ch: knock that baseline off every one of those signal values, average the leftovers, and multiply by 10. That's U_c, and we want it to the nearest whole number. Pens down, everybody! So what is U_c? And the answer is 405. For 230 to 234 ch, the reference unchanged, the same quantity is -567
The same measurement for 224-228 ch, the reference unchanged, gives -19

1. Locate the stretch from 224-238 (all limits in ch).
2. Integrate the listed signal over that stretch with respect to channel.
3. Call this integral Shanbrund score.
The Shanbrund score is 3381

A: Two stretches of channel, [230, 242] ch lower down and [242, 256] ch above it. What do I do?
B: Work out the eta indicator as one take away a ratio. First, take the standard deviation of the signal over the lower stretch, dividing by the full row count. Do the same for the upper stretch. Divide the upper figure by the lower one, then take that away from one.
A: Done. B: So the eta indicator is -2.1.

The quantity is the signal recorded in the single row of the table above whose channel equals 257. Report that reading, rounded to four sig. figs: 292.3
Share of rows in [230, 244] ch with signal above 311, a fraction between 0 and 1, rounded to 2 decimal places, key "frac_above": 0.00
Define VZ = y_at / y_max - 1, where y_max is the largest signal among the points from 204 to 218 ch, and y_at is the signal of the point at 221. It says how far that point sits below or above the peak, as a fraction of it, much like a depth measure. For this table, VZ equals -0.10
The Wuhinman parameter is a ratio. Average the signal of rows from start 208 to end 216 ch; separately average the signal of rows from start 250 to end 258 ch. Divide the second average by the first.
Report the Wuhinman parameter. 0.85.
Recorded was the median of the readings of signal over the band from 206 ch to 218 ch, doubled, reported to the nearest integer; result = 661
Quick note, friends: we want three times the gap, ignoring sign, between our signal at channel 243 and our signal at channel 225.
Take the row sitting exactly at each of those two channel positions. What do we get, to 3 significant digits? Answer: 133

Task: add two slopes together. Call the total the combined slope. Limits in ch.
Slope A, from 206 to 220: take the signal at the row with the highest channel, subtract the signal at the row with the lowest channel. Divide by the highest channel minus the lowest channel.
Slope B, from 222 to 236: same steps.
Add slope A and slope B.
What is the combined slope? -8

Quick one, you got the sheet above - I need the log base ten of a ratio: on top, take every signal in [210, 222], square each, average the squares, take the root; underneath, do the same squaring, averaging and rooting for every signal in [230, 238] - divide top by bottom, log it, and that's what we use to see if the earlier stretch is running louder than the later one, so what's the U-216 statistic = 0.17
